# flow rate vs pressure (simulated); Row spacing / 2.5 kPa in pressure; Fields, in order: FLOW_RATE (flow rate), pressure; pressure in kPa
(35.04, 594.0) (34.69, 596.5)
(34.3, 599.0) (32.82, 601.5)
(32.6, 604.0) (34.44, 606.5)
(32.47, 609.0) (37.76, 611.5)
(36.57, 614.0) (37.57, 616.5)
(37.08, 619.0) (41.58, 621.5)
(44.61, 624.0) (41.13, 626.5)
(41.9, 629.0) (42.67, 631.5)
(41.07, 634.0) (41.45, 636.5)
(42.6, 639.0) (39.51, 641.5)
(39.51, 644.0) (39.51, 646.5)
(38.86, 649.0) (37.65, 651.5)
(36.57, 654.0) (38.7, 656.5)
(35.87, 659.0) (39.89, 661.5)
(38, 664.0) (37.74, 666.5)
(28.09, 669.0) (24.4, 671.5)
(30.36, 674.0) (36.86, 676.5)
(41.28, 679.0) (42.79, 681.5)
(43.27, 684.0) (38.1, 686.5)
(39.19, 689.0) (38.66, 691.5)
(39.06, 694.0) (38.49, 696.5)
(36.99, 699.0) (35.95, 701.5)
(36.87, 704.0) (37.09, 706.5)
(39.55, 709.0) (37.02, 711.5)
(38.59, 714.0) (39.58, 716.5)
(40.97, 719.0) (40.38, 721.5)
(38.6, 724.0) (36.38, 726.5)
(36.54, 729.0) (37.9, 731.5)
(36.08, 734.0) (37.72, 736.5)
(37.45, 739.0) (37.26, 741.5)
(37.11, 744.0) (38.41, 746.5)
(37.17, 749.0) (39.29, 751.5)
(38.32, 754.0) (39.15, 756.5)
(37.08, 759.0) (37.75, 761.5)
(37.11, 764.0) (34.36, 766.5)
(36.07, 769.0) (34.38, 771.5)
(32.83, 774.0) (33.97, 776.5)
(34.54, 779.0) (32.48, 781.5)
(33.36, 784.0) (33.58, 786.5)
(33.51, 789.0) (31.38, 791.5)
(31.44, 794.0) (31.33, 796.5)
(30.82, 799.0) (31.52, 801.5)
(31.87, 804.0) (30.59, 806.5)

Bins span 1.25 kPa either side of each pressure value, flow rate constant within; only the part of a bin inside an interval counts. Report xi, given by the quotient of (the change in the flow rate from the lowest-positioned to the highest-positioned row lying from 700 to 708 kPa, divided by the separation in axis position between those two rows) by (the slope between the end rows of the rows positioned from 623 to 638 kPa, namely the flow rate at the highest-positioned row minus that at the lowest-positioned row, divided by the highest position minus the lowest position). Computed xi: -0.9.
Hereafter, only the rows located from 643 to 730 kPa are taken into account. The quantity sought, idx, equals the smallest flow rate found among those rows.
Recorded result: 24.4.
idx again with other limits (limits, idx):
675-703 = 35.95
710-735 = 36.08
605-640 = 32.47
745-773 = 34.36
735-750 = 37.11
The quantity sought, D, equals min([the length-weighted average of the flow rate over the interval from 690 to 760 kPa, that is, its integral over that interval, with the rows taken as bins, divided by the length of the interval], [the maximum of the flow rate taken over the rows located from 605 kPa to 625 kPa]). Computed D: 38.0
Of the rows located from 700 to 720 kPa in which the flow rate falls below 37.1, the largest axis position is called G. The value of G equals 711.5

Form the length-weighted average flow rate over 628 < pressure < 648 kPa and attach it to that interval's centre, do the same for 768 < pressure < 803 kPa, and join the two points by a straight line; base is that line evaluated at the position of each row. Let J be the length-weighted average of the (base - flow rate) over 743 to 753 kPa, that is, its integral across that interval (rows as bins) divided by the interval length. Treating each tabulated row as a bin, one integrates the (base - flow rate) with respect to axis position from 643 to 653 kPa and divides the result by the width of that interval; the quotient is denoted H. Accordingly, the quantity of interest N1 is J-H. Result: -5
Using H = 2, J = -3.06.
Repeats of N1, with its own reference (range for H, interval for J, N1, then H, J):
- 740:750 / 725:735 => 2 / -2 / -0.84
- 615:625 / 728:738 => -3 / 2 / -1.29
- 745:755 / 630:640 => 3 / -3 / -0.78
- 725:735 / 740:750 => -2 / -1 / -2.36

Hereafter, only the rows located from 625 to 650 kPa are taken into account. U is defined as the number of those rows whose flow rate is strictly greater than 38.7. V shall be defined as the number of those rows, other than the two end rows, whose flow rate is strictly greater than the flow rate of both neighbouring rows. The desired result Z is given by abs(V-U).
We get 8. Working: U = 10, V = 2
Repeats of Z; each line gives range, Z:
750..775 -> 1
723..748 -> 2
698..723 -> 2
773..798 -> 3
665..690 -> 3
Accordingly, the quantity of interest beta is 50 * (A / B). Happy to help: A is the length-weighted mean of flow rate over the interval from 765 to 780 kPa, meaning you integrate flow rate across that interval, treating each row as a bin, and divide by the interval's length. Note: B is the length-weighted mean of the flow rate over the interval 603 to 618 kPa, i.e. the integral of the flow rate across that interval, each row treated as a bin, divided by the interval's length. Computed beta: 49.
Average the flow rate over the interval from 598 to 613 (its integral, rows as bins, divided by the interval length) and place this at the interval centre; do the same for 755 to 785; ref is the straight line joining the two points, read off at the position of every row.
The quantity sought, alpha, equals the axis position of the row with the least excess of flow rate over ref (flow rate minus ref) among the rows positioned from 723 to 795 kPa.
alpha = 791.5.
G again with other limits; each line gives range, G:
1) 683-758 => 734.0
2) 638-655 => 654.0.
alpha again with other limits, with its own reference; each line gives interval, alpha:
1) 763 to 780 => 774.0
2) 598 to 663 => 609.0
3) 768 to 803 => 799.0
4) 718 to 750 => 734.0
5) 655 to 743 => 671.5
